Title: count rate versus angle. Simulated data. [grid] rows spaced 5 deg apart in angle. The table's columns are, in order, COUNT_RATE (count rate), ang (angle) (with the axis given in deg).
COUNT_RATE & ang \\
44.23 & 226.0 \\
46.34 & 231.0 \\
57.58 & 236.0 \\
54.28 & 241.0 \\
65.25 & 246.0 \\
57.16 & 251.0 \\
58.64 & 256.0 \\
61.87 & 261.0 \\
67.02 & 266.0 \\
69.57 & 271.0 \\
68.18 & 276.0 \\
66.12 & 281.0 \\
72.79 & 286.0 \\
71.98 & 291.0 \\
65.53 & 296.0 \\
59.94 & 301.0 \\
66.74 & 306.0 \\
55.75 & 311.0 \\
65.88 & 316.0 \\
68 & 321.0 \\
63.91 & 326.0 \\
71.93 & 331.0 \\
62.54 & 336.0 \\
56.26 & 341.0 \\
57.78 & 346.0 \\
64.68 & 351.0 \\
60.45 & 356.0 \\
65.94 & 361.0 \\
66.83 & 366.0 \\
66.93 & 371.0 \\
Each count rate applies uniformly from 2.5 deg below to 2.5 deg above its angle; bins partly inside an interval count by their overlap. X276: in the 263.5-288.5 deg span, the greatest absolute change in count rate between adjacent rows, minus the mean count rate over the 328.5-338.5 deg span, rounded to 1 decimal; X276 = -60.6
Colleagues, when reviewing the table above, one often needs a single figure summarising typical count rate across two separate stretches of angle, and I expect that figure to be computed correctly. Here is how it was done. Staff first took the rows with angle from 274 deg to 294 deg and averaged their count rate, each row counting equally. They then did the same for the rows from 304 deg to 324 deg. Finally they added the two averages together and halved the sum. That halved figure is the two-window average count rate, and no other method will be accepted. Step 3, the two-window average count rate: 66.9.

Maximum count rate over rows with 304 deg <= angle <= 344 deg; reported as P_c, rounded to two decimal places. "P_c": 71.93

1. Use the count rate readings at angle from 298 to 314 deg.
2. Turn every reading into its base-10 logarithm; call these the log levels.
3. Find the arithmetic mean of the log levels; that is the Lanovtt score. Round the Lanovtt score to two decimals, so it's 1.78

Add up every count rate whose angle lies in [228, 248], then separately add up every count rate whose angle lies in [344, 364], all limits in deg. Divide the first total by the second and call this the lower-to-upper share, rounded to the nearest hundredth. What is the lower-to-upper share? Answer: 0.90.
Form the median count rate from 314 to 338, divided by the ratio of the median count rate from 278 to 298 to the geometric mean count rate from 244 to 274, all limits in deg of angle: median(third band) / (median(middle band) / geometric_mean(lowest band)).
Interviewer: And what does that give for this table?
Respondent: 60.2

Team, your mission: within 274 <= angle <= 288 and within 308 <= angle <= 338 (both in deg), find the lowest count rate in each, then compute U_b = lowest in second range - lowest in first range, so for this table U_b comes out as -10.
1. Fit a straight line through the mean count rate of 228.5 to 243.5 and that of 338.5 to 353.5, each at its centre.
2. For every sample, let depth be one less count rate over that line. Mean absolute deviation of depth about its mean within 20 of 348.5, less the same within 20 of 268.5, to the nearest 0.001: -0.005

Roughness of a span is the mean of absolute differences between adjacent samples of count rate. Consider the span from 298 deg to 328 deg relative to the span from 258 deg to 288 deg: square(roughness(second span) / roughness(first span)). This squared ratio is 3.7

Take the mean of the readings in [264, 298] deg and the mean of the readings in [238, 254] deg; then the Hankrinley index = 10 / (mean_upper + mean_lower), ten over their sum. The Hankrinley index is 0.0783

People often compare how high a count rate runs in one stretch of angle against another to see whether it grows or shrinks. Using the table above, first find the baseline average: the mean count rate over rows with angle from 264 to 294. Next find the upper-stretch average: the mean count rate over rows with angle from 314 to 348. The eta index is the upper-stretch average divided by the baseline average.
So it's 0.92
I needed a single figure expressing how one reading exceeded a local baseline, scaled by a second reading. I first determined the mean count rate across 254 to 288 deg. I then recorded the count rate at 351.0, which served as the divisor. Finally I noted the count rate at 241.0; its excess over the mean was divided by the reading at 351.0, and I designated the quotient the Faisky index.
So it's -0.19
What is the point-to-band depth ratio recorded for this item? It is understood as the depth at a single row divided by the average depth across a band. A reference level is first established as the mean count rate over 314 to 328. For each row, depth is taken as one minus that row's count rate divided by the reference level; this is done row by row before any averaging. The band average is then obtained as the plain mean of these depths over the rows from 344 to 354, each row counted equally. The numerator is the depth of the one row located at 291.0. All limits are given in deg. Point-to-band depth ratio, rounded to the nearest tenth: -1.3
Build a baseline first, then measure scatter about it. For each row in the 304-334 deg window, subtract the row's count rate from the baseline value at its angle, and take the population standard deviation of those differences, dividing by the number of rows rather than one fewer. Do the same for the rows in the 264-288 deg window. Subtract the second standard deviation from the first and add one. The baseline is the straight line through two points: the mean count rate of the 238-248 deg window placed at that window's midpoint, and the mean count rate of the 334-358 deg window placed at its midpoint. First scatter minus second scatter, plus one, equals 3.6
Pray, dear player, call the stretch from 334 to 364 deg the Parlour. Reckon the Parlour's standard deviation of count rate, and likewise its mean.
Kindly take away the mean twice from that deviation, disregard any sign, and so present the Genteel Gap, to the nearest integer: 119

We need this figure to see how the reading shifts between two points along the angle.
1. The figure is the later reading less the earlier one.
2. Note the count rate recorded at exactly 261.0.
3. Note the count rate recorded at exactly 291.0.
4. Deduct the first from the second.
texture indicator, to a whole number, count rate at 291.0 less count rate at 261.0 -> 10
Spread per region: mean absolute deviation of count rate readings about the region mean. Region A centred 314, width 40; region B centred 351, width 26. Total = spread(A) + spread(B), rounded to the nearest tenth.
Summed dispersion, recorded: 7.1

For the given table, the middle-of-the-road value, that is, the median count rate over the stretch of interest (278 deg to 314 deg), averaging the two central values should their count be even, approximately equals 66.1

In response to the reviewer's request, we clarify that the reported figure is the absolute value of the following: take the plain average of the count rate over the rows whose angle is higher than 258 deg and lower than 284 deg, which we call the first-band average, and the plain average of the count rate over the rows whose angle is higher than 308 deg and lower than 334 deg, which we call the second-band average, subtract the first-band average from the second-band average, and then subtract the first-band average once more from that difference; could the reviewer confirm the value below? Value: 68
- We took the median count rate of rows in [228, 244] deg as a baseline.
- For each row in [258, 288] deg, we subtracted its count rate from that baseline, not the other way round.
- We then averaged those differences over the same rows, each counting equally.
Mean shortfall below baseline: -13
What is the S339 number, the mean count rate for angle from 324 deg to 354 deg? 63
